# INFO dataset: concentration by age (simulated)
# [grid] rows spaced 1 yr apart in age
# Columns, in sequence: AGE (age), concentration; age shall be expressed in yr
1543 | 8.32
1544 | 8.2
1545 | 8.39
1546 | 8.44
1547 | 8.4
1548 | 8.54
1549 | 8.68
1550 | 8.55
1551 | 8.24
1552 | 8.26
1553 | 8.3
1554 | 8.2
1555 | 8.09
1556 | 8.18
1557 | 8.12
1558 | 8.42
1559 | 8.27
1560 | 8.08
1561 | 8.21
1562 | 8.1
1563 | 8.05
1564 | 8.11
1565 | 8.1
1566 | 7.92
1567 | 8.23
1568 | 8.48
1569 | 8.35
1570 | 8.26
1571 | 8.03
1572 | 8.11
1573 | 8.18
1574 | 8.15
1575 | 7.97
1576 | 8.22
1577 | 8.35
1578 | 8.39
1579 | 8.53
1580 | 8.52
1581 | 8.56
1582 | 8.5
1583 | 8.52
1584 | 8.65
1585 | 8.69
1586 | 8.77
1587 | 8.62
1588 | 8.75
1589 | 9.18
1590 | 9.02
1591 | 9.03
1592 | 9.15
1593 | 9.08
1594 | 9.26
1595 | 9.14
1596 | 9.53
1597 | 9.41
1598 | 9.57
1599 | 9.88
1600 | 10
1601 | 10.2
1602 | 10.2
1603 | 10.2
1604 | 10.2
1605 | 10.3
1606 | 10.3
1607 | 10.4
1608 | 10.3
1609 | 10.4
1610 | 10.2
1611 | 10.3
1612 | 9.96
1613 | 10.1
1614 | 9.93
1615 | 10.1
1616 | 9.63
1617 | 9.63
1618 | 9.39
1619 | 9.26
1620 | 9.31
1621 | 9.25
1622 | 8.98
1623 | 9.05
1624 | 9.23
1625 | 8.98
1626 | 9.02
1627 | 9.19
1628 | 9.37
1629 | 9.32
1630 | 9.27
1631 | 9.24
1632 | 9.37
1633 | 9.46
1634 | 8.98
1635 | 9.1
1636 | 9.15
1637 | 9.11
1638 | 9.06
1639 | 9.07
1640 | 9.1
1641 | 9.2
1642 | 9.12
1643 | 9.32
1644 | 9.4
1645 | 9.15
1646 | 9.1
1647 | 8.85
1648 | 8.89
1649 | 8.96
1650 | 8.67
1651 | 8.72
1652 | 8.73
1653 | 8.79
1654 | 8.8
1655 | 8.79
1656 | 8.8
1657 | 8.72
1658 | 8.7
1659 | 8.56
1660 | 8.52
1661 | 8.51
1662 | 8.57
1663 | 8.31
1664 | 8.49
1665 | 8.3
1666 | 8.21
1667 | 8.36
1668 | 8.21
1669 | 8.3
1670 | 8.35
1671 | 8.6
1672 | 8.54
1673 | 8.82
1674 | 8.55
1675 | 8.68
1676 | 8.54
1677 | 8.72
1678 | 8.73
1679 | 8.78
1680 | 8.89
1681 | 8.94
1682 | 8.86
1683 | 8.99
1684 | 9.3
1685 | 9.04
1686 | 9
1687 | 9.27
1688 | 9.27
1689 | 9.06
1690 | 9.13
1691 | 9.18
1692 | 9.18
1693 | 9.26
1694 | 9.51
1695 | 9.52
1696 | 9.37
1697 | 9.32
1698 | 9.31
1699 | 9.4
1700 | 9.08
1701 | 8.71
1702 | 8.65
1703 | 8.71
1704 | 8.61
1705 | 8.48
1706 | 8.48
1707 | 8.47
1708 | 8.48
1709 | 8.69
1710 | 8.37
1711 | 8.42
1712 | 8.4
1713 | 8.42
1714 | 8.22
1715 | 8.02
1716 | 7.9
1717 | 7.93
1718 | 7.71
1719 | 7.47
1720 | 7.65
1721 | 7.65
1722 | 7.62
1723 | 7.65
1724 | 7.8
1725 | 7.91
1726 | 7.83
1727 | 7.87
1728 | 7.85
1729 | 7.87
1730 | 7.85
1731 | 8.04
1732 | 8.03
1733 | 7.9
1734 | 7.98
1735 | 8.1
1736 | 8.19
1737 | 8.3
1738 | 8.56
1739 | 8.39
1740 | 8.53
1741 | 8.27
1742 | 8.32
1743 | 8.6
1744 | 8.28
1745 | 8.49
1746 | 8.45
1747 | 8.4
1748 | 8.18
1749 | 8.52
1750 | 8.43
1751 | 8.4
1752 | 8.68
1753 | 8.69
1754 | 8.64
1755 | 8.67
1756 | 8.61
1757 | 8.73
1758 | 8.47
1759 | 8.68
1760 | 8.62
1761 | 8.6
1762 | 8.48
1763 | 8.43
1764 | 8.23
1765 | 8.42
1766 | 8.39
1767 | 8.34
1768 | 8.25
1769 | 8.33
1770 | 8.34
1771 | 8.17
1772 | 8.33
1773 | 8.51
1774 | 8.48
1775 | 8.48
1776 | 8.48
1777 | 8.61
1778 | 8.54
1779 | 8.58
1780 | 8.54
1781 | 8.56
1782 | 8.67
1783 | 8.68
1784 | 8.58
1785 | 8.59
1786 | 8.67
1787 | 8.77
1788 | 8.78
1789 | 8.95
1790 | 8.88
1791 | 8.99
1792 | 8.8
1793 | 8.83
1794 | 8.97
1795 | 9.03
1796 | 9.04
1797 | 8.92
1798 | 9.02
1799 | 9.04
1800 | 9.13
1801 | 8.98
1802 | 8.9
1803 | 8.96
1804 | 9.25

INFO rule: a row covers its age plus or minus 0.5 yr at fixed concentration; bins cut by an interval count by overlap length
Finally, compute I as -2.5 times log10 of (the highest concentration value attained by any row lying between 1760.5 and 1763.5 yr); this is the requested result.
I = -2.34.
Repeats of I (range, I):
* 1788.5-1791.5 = -2.38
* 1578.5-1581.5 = -2.33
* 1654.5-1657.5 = -2.36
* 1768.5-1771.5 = -2.30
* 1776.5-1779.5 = -2.34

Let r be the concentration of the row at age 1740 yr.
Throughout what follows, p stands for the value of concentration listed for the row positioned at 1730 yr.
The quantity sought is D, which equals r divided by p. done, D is 1.09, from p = 7.85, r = 8.53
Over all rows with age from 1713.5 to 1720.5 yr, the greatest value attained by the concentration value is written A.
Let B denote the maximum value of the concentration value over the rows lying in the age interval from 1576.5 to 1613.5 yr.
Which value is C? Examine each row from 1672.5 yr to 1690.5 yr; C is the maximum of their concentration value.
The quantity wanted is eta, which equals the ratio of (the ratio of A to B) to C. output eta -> 0.08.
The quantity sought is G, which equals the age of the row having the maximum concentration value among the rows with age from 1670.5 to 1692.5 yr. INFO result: 1684 yr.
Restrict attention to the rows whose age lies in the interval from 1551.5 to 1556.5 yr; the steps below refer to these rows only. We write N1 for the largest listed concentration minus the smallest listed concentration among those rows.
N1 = 0.21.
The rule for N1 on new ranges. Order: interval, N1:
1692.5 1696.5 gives 0.26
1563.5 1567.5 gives 0.31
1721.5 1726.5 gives 0.29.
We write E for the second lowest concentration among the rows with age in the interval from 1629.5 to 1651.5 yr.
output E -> 8.72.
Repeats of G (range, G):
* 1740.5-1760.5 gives 1757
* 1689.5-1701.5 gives 1695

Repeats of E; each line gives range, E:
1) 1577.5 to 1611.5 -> 8.5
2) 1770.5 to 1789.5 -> 8.33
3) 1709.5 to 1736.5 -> 7.62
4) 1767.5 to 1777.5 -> 8.25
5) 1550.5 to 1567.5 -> 8.05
